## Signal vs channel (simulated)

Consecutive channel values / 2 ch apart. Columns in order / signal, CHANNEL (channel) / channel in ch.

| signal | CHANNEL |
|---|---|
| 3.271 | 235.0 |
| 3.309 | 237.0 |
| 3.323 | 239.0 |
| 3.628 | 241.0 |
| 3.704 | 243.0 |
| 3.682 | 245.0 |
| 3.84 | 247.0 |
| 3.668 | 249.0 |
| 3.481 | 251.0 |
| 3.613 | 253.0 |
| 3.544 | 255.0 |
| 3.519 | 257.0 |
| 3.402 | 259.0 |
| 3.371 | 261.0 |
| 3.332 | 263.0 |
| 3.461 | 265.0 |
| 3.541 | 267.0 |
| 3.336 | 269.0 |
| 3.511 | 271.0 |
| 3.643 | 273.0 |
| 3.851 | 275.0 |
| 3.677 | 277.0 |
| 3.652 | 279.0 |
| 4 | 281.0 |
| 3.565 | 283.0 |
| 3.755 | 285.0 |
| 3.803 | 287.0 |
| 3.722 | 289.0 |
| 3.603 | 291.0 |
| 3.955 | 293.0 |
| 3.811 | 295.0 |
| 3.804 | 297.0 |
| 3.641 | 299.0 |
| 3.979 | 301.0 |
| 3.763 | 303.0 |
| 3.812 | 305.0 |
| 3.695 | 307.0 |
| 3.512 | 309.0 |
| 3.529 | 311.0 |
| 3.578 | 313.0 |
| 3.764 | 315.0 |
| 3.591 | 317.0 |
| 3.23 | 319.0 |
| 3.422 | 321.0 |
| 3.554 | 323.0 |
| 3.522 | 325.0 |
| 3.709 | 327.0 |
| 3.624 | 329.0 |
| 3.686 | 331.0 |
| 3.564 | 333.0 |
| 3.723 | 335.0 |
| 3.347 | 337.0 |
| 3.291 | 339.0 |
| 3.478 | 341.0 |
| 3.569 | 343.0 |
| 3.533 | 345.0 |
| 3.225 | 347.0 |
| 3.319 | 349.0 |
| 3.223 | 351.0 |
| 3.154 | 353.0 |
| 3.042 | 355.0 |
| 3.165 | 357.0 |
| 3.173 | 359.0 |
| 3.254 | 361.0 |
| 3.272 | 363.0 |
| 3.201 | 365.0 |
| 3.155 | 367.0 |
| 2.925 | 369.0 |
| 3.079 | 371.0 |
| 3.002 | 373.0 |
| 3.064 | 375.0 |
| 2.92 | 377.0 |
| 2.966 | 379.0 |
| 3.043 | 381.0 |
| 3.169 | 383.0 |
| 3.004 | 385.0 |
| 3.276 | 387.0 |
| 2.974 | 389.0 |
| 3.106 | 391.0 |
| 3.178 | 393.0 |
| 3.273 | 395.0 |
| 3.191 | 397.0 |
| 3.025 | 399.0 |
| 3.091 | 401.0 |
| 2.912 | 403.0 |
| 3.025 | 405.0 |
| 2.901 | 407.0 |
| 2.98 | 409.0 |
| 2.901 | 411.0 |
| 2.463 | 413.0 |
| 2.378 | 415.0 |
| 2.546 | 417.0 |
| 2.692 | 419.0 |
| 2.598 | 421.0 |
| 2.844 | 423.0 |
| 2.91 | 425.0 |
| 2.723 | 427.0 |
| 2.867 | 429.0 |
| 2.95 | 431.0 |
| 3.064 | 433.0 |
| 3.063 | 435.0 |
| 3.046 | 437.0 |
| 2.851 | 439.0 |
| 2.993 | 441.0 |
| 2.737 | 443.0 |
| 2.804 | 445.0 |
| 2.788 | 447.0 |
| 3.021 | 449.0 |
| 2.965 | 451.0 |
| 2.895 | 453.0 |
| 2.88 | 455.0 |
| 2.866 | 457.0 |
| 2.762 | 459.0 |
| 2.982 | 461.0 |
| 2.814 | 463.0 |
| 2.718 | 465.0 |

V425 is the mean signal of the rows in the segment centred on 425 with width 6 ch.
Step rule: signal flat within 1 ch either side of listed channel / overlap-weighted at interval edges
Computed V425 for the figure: 2.83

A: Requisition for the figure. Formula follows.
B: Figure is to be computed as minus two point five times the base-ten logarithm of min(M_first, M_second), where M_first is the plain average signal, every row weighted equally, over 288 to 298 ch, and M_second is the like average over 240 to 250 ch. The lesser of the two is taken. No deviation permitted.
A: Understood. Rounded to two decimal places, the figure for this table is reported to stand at -1.42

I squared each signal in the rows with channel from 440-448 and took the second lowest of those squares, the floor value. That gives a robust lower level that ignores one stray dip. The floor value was 7.8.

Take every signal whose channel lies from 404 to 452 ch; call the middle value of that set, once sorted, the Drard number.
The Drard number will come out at 2.9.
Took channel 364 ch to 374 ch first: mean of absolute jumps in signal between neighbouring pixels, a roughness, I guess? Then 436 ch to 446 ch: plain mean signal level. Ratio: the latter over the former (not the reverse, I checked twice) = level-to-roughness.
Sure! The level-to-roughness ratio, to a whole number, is 23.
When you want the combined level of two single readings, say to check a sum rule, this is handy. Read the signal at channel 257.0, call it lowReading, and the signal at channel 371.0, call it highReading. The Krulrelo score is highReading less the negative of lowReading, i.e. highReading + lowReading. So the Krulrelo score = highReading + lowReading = 6.6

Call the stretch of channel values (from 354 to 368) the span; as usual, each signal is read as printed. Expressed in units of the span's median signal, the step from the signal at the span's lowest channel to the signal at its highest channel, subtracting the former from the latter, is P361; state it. 0.04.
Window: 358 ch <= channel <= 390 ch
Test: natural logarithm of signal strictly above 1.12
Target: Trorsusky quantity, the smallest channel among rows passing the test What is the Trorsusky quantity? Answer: 359.0 ch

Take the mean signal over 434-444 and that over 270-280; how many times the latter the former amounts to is 0.801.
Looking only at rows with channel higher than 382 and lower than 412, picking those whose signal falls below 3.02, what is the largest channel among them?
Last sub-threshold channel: 411.0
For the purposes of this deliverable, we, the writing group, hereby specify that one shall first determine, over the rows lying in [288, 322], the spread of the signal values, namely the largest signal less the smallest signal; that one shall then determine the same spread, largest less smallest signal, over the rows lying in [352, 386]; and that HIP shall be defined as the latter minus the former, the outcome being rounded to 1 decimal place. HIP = -0.4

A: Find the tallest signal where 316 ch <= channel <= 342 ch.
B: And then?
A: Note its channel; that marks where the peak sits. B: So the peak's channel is 335.0 ch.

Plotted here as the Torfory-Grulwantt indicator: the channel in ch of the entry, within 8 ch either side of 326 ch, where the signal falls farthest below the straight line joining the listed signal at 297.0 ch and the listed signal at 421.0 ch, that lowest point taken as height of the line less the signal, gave 319.0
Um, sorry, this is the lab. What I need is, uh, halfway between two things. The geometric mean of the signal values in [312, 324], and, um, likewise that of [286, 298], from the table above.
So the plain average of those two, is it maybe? 3.65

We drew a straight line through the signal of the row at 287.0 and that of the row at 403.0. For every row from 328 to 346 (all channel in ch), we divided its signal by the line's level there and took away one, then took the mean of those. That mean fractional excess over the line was 0.034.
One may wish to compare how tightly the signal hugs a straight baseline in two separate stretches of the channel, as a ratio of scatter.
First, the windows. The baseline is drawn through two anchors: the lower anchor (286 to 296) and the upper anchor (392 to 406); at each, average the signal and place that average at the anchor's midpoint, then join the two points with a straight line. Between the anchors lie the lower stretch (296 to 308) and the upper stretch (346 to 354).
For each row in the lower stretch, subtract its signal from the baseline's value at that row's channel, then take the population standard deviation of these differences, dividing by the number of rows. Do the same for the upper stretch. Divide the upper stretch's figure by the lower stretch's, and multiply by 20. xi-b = 10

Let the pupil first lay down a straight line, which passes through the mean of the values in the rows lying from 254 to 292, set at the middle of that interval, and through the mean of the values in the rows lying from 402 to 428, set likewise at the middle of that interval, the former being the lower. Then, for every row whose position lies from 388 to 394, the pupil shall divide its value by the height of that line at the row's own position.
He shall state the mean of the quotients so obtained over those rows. 1.064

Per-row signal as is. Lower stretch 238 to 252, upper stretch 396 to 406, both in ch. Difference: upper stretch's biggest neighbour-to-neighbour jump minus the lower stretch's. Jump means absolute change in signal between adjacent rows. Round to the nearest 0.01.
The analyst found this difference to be -0.13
